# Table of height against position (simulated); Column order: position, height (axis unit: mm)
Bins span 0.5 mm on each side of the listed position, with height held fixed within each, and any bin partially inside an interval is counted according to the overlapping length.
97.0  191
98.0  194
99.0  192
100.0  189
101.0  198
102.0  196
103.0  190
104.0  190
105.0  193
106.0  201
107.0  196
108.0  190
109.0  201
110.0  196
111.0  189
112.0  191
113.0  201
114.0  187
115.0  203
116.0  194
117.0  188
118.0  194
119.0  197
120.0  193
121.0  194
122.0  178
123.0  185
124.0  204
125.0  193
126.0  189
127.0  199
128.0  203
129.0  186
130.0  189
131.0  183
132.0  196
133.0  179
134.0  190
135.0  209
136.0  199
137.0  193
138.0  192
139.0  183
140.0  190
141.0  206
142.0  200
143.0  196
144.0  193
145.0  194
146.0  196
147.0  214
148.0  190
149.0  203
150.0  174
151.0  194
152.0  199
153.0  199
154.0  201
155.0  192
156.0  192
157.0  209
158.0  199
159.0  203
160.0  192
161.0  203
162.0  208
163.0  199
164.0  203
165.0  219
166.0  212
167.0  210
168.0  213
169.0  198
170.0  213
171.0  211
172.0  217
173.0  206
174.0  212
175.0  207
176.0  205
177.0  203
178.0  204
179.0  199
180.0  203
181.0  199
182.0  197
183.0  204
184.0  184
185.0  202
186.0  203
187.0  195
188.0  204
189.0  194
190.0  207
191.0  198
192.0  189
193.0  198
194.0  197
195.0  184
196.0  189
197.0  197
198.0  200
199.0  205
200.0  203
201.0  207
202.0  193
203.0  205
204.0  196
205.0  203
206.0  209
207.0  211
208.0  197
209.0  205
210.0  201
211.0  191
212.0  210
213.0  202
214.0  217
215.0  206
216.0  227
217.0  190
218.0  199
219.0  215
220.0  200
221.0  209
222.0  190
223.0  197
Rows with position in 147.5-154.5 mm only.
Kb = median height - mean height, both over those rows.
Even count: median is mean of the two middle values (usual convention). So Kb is 4.7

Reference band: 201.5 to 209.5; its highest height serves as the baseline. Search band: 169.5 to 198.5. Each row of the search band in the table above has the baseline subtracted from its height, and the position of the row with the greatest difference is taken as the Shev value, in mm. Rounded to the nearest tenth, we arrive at 172.0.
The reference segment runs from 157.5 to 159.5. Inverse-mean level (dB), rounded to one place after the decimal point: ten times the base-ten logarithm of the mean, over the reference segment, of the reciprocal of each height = -23.0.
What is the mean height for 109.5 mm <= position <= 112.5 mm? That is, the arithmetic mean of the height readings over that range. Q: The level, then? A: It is 192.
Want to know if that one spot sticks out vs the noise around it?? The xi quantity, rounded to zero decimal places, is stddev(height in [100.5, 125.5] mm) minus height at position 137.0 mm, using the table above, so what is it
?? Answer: -187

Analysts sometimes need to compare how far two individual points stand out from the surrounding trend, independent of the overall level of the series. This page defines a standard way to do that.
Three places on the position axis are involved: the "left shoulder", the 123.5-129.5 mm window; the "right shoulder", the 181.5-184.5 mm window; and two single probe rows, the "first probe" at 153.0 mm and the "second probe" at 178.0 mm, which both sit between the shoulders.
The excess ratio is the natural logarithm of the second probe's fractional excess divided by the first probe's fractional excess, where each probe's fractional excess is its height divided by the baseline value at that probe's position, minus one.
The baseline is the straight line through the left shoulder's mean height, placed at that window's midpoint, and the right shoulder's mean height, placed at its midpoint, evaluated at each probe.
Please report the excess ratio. 0.90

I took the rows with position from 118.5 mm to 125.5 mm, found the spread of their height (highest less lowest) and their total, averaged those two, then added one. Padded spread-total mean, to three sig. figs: 686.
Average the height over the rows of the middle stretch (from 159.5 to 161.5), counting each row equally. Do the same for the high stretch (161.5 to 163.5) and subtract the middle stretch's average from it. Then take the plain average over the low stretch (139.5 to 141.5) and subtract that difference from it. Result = 192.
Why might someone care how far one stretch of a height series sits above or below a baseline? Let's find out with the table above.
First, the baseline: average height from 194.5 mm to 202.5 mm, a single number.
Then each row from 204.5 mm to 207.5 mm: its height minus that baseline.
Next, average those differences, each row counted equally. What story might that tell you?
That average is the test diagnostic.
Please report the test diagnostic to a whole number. 10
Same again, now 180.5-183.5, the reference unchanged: 3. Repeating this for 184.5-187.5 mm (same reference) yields 3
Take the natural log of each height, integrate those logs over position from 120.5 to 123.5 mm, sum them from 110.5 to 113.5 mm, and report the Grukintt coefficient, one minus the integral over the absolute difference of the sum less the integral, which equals -122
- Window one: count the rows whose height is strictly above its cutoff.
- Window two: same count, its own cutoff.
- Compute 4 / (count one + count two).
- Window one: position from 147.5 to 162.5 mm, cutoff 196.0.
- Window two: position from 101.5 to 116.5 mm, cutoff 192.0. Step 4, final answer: 0.222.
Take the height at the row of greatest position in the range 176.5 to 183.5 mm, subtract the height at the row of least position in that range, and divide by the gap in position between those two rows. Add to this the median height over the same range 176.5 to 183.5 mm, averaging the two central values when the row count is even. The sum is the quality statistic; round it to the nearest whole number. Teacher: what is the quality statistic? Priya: 203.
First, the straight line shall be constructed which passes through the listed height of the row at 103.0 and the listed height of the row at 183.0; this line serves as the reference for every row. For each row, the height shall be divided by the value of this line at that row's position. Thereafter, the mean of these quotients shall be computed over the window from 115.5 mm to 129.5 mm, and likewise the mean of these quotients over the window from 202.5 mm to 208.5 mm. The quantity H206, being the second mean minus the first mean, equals -0.017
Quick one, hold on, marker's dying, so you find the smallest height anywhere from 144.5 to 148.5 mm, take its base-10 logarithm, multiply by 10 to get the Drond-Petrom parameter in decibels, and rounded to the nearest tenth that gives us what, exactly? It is 22.8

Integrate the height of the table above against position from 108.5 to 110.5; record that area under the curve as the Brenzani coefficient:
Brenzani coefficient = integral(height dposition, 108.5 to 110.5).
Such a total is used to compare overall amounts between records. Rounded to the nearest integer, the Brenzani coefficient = 397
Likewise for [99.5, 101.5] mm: 387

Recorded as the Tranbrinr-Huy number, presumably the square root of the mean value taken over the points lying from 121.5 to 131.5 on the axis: 13.8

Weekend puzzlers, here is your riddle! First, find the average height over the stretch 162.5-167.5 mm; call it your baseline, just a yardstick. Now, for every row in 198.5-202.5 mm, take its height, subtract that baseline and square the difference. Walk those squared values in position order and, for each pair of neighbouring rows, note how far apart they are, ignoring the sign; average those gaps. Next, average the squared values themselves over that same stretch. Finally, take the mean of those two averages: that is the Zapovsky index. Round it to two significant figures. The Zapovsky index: 84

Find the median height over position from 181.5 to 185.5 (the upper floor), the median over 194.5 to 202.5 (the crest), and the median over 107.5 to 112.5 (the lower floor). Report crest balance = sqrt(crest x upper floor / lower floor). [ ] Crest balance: 14.4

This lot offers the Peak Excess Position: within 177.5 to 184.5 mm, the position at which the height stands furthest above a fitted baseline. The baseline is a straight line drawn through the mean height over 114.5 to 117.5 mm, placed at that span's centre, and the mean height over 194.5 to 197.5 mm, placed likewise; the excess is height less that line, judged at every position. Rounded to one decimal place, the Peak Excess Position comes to 183.0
